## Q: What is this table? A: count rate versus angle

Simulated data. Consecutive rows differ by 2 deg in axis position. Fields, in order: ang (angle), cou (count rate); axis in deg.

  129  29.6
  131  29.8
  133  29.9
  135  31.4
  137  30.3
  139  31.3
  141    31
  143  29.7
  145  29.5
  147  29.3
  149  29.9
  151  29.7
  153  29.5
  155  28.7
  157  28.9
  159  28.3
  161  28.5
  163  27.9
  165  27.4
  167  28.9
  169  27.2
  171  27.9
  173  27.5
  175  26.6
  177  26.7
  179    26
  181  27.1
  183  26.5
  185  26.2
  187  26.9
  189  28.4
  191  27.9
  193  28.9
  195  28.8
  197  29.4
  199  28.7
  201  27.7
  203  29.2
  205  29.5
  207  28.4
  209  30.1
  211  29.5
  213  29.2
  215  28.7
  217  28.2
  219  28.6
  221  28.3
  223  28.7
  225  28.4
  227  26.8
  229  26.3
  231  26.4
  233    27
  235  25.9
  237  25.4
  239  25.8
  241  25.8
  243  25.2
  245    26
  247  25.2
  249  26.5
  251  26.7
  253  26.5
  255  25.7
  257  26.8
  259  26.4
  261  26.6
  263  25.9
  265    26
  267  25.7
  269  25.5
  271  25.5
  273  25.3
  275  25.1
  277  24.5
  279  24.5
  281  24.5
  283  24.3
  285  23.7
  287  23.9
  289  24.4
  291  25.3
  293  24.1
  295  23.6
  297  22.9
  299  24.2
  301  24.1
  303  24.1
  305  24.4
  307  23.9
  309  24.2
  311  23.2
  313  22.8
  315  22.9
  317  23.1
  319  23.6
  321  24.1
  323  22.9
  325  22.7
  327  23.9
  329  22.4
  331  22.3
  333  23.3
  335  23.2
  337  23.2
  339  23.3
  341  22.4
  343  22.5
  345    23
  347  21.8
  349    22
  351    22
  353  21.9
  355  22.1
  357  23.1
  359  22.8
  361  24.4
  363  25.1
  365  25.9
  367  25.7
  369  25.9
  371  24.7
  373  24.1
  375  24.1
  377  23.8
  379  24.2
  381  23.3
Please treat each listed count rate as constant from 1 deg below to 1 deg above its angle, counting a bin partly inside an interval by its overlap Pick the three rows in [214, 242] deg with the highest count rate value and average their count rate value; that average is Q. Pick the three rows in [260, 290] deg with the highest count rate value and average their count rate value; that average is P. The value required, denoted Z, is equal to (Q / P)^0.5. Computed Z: 1.05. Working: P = 26.2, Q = 28.7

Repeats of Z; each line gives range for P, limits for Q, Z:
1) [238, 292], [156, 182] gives 1.04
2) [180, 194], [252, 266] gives 0.97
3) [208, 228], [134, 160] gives 1.03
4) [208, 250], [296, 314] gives 0.91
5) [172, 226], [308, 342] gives 0.90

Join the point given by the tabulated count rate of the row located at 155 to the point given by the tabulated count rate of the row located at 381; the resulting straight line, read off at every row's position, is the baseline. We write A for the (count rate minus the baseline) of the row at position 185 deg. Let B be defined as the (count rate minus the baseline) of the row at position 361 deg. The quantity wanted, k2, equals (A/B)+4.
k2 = 1.1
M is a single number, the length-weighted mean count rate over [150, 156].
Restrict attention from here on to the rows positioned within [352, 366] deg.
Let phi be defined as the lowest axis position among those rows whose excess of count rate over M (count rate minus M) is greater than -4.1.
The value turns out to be 365 deg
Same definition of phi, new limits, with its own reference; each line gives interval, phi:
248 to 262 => 249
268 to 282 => 269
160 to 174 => 161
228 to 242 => 229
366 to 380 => 367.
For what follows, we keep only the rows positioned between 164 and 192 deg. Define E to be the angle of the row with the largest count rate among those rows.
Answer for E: 167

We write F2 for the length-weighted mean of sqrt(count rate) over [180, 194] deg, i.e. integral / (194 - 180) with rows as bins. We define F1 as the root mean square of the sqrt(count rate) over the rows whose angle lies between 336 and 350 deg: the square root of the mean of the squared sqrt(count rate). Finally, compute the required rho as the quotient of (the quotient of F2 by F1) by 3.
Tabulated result 0.367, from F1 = 4.75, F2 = 5.2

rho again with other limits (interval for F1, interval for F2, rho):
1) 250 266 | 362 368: 0.328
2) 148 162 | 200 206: 0.332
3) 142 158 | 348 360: 0.290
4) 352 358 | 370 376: 0.347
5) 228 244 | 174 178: 0.338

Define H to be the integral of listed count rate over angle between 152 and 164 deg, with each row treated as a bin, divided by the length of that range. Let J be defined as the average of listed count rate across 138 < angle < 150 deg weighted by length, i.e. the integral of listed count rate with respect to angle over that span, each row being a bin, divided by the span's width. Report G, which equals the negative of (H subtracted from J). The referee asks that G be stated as -1.5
